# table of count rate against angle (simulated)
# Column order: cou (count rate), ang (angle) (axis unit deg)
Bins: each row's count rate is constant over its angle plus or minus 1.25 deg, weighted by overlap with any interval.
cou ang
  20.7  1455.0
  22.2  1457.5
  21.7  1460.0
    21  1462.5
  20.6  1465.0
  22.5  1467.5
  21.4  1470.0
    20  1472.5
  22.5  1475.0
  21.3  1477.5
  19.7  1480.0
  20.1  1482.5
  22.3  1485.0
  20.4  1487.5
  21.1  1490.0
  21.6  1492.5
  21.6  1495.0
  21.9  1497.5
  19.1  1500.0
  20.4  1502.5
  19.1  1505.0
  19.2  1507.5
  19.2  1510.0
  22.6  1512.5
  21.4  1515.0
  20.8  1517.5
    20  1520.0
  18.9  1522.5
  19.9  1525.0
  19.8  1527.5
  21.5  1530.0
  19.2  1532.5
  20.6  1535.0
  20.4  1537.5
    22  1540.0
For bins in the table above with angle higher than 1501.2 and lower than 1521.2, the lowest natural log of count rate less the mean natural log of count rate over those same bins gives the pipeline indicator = -0.061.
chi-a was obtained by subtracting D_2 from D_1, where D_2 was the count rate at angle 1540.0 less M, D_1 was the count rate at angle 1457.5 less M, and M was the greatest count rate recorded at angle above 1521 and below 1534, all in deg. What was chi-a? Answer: 0.2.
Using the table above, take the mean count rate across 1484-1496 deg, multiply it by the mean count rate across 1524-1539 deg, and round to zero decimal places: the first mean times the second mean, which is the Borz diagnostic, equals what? 433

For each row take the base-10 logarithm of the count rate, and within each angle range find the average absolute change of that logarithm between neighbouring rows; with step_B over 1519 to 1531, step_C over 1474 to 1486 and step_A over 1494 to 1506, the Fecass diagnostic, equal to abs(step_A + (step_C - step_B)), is 0.037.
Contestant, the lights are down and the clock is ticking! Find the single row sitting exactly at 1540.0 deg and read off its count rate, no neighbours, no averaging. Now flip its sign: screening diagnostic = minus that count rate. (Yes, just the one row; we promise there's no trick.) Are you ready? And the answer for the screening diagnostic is -22.0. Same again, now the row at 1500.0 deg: -19.1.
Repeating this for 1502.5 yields -20.4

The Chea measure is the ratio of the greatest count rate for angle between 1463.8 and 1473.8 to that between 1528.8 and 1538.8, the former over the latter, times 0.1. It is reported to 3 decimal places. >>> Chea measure 0.105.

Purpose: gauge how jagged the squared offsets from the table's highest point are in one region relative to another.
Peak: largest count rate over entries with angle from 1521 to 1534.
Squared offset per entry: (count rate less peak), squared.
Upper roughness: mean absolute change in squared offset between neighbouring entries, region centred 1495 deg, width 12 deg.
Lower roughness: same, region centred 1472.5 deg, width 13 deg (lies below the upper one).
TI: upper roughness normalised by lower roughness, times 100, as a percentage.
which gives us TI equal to 108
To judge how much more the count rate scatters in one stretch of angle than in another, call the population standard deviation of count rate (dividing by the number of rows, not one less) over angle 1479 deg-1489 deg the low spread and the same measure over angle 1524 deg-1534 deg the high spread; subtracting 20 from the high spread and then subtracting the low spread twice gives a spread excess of -21.1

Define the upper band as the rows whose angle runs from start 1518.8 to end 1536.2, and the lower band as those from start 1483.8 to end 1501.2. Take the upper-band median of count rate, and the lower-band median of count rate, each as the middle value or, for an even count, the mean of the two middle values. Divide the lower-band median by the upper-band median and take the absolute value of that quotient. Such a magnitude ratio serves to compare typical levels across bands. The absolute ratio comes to 1.09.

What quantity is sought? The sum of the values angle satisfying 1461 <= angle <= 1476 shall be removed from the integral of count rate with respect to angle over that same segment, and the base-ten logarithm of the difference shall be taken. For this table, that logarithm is 2.28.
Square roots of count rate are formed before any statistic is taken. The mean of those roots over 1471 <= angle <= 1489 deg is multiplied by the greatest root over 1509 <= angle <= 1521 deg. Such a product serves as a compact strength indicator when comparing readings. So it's 21.73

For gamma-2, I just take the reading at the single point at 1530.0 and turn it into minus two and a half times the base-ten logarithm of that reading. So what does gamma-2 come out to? -3.331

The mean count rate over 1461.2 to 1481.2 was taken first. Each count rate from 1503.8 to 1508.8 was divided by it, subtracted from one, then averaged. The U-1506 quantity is 0.09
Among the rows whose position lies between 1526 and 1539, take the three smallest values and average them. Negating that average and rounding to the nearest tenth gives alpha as -19.8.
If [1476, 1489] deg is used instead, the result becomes -20.1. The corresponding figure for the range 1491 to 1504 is -20.4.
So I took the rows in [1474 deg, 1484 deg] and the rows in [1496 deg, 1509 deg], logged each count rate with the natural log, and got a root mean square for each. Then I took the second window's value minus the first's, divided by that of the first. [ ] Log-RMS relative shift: -0.0155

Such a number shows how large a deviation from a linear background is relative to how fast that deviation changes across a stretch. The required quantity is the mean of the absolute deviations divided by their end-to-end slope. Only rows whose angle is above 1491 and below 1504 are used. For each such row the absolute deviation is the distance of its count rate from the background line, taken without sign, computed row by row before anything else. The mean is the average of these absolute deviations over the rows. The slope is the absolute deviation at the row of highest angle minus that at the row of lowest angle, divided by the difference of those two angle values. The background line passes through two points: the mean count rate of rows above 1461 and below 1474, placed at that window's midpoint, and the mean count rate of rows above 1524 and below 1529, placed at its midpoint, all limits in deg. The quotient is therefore -10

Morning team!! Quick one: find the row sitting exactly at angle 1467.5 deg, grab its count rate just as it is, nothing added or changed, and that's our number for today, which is 22.5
